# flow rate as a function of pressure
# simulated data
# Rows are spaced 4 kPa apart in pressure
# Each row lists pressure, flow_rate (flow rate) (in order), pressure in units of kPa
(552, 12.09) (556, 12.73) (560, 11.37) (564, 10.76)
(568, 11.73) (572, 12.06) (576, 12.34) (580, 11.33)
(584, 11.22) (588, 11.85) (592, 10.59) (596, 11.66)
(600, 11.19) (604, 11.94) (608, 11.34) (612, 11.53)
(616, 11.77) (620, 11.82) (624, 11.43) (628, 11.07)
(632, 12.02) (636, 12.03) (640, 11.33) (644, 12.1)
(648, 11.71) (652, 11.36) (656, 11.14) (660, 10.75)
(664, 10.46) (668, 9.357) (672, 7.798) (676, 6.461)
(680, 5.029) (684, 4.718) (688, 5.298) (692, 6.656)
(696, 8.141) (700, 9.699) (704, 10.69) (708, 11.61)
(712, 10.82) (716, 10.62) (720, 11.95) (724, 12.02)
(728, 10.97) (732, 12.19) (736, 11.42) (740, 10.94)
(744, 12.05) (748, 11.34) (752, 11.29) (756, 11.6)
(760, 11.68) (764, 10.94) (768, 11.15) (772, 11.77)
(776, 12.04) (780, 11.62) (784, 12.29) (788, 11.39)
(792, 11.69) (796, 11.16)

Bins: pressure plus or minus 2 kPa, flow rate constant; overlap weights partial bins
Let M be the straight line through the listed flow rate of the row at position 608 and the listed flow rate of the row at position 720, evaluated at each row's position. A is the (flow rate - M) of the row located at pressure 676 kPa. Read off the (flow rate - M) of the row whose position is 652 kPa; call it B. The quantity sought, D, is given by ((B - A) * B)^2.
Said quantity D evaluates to 1.2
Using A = -5.2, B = -0.2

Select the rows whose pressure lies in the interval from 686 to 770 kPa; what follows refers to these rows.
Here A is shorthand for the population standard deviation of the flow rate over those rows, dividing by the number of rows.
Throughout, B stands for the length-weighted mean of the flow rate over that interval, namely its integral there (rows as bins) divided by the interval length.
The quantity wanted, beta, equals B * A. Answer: 18.6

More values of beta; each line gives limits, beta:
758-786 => 5.1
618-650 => 4.1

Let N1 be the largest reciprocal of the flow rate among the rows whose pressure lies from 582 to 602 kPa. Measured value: 0.094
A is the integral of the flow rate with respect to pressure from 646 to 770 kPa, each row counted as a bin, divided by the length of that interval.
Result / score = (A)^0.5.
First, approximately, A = 10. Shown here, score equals 3.17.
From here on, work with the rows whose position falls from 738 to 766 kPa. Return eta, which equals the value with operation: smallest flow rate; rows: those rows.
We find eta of 10.94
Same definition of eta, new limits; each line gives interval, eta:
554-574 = 10.76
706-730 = 10.62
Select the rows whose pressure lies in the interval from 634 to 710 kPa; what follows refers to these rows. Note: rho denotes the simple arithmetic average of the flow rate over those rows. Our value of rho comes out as 9.3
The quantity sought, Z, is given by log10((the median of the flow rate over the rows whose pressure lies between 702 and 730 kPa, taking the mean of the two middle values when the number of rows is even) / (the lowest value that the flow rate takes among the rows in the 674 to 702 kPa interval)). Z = 0.37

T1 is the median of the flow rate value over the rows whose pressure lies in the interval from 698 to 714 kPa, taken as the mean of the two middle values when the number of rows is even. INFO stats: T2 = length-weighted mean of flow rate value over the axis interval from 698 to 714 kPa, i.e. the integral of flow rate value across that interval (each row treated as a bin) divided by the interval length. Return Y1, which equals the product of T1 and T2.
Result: 115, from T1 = 10.8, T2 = 10.7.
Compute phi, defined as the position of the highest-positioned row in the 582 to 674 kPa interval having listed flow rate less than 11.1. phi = 672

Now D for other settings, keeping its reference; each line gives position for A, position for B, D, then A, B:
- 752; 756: 0.0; -0.8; -0.5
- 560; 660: 1.0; 0.3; -0.9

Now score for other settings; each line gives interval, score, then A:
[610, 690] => 3.16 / 10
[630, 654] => 3.43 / 12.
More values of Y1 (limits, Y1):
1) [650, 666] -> 120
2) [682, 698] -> 37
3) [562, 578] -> 139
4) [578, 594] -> 127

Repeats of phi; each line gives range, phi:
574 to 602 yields 592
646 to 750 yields 740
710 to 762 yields 740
